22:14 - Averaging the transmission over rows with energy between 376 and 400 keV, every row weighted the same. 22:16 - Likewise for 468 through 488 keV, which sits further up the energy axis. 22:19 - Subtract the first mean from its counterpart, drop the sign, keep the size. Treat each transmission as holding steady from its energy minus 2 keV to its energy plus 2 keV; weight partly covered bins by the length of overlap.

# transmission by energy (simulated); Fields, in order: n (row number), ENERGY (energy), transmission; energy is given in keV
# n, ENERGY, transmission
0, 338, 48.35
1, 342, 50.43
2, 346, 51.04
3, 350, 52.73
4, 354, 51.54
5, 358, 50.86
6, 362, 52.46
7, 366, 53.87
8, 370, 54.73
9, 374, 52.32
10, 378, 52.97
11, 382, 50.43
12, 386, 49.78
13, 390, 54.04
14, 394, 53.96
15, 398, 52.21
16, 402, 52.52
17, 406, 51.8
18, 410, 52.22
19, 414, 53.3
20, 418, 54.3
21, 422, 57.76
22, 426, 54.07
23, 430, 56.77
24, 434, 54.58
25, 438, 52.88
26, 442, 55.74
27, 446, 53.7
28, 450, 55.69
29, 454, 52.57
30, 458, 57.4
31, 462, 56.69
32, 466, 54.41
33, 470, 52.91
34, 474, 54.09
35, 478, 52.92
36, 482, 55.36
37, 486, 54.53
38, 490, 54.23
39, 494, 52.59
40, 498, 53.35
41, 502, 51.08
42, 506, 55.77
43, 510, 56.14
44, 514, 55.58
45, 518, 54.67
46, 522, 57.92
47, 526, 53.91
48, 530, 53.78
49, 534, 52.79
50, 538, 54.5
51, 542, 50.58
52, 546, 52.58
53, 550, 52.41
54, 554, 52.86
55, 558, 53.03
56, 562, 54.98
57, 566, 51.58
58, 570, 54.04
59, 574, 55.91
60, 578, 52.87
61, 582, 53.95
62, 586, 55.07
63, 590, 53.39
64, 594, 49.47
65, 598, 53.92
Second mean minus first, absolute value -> 1.7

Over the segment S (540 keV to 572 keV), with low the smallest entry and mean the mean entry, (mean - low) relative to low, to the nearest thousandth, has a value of 0.043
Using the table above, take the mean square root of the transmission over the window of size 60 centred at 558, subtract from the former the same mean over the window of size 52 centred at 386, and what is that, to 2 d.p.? 0.06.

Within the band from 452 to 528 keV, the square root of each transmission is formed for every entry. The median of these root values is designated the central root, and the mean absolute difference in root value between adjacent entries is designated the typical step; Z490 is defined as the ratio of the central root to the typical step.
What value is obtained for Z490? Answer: 58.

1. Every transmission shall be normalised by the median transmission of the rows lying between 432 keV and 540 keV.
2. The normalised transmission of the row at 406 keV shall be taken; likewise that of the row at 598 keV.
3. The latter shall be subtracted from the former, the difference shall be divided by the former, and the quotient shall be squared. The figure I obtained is 0.0017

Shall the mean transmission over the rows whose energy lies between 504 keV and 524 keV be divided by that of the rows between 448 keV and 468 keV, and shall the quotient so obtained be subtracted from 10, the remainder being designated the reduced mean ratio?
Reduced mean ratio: 8.99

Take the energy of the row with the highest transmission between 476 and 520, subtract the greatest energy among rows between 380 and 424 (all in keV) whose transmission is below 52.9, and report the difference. 100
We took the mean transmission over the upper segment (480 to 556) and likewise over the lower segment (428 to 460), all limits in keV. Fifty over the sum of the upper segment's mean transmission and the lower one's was 0.459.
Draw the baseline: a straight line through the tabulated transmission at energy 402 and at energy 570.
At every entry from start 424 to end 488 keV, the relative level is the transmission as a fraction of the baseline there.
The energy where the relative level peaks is 458 keV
